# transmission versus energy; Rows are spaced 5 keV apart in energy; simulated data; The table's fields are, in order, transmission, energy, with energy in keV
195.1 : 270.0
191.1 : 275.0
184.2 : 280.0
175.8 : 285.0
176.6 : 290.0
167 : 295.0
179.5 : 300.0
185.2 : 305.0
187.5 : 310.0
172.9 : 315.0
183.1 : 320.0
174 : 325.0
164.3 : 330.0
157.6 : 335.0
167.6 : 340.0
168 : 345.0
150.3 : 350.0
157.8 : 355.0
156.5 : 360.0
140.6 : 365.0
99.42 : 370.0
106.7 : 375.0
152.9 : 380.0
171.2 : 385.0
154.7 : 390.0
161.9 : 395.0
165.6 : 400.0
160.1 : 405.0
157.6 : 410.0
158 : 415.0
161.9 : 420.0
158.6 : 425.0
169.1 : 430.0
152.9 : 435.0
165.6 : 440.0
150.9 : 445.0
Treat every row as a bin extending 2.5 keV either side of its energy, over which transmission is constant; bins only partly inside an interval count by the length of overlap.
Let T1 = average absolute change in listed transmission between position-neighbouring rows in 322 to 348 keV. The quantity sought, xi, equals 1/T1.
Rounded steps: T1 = 6.7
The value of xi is 0.149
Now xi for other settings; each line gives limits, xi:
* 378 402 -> 0.088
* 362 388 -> 0.035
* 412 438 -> 0.118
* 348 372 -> 0.061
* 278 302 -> 0.128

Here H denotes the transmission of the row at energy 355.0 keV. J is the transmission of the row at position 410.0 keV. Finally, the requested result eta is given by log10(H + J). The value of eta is 2.50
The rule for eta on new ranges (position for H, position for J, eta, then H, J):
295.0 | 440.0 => 2.52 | 167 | 165.6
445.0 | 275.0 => 2.53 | 150.9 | 191.1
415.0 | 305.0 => 2.54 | 158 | 185.2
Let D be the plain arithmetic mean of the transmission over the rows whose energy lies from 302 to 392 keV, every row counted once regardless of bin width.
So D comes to 158.4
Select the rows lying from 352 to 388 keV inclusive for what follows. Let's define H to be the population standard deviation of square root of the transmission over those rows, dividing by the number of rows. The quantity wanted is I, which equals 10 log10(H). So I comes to 0.4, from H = 1.11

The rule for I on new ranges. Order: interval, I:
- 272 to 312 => -5.7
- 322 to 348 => -6.8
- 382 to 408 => -6.7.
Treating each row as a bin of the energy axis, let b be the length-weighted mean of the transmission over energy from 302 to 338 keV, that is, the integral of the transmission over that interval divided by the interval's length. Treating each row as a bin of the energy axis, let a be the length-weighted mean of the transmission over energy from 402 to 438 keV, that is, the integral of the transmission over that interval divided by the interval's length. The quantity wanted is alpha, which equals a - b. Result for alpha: -15.0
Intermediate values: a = 160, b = 175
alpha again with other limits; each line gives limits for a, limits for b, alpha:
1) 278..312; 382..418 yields 18.0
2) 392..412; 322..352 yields -3.0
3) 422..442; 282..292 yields -15.1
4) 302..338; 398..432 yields 13.5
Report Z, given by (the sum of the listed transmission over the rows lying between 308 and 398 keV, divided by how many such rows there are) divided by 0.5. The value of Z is 314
